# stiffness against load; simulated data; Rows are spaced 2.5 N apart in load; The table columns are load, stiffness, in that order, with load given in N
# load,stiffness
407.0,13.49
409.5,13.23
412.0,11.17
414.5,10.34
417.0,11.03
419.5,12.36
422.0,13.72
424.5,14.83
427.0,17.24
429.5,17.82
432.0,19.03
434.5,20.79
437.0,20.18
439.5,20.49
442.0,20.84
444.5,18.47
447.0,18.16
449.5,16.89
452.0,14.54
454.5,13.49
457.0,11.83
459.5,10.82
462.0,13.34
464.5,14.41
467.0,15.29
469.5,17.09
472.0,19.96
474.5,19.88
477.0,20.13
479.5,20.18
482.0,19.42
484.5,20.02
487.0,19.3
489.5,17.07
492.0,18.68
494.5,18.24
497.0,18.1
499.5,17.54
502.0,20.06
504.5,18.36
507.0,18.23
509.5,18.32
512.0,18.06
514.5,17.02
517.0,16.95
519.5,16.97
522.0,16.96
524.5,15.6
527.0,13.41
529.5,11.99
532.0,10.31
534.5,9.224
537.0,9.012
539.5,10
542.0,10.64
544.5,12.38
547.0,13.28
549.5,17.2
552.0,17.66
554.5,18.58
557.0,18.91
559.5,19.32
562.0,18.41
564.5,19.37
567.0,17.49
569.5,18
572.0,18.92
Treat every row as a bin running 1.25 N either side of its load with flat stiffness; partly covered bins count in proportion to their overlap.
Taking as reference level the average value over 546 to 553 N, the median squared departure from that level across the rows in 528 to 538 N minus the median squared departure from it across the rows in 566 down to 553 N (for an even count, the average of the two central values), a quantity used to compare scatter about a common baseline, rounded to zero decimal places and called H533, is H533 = 32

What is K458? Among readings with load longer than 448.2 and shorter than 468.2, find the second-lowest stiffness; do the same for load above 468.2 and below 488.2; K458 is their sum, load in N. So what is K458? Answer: 31.1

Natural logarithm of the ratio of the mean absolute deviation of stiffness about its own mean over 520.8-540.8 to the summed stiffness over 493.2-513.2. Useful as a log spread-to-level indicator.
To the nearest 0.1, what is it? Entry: -4.1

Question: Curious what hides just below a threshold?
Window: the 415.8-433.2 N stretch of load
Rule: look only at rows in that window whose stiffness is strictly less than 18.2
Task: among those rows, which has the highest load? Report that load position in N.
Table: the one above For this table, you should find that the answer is 429.5 N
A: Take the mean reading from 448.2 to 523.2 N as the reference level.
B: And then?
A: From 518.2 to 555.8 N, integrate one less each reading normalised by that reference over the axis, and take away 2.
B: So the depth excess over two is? 6.0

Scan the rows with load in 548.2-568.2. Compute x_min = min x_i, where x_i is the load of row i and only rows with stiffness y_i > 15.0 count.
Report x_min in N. 549.5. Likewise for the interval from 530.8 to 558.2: 549.5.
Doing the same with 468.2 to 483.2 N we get 469.5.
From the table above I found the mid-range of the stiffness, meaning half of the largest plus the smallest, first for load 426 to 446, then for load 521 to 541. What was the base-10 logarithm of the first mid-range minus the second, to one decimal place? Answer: 0.8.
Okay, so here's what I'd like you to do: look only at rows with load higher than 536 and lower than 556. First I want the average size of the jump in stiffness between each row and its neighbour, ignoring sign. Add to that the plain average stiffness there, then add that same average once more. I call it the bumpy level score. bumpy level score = 29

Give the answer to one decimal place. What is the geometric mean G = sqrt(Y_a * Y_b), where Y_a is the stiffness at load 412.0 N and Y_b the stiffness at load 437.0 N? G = 15.0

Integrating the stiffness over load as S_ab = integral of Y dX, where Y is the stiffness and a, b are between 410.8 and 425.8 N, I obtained 184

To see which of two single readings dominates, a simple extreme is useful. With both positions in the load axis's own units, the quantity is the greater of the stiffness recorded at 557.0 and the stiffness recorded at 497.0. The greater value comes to 18.9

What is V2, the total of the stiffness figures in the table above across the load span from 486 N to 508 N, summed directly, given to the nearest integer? 166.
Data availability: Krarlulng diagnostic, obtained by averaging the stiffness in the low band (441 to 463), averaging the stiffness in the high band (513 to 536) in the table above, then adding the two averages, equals 30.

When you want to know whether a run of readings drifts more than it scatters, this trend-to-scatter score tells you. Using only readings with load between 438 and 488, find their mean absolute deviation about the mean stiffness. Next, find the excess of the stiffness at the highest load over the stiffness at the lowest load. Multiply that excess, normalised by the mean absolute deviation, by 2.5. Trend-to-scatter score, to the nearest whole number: -1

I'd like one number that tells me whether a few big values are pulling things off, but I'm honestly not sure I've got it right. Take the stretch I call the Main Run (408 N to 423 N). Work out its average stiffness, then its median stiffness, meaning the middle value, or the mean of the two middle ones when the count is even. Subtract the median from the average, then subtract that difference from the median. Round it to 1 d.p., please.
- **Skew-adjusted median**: 11.6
